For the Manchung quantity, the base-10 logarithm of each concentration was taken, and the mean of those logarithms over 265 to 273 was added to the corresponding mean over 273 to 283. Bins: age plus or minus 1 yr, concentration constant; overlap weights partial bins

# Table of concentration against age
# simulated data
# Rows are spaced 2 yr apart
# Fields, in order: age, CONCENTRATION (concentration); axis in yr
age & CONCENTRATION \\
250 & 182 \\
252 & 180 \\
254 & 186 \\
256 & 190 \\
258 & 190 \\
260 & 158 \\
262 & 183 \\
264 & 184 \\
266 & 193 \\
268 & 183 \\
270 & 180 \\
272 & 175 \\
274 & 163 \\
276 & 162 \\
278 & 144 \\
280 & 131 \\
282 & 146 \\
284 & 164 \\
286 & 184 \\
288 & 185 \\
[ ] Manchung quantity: 4.43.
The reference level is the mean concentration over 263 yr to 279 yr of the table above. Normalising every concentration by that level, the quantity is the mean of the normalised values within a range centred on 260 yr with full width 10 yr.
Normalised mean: 1.05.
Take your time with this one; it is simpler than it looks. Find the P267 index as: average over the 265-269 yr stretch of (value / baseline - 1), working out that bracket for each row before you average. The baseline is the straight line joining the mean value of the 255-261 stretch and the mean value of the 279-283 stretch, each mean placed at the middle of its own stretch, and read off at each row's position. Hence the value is 0.15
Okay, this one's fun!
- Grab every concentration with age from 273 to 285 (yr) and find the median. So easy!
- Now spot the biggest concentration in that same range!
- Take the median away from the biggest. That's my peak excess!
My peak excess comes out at 10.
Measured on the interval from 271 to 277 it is 12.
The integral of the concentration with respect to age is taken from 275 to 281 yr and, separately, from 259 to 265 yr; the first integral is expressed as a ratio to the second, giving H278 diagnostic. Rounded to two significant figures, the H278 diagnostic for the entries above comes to 0.83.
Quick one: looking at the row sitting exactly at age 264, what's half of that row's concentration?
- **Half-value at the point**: 92.0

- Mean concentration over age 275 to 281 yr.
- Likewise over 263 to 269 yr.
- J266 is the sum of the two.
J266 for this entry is 332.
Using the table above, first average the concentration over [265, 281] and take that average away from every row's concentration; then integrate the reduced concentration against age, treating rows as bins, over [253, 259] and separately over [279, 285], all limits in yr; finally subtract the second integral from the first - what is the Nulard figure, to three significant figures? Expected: 250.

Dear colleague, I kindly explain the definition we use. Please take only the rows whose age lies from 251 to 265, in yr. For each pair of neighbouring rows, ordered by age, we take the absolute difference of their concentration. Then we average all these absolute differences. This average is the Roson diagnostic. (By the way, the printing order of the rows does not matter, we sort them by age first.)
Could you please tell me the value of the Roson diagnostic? 11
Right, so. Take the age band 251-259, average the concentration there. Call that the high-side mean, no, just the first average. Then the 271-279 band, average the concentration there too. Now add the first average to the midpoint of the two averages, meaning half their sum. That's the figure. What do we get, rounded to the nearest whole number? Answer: 360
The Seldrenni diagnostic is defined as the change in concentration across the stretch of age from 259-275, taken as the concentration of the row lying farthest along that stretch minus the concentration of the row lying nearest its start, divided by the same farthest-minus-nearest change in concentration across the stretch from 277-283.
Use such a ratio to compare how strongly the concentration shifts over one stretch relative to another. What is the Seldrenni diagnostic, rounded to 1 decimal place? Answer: 2.5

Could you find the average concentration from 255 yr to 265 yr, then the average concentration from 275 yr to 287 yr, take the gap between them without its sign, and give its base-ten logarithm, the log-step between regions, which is 1.4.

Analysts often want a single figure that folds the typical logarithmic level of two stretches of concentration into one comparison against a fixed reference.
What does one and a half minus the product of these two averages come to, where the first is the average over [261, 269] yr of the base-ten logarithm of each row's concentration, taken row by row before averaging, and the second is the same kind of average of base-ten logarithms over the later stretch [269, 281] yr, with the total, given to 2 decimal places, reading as -3.49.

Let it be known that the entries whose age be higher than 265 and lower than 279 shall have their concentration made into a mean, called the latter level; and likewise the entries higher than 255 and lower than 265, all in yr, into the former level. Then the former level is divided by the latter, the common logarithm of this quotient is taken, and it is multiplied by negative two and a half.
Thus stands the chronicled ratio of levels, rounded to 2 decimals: -0.06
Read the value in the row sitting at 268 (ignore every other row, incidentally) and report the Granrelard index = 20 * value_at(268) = 3660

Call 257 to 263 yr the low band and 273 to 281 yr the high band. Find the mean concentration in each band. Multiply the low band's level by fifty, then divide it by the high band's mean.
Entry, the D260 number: 59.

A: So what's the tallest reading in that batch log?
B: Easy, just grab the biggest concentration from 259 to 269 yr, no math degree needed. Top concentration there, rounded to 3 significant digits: 193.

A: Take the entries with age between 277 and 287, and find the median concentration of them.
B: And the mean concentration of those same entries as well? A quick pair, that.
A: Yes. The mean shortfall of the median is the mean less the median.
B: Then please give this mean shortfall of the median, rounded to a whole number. 8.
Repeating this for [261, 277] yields -4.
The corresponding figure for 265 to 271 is 2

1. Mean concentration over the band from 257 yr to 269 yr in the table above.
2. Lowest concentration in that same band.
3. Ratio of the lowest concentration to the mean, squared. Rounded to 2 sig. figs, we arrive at 0.76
